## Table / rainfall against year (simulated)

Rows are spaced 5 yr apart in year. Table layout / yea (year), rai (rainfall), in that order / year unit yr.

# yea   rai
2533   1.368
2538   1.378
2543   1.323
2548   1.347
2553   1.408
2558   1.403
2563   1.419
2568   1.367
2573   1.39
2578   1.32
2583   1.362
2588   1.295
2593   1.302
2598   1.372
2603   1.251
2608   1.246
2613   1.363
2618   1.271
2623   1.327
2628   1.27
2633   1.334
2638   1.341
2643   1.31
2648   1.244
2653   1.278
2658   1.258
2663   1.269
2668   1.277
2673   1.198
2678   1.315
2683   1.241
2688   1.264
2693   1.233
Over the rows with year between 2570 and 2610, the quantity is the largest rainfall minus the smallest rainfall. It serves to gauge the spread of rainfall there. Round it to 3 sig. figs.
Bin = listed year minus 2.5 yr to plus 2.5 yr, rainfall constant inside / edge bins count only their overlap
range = 0.144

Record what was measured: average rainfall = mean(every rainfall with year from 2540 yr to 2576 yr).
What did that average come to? 1.38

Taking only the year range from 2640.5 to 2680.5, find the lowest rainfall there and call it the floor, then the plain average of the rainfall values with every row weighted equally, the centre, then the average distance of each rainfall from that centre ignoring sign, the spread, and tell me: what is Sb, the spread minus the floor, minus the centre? -2.440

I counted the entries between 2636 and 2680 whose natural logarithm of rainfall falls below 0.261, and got 6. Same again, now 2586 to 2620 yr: 4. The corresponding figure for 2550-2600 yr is 1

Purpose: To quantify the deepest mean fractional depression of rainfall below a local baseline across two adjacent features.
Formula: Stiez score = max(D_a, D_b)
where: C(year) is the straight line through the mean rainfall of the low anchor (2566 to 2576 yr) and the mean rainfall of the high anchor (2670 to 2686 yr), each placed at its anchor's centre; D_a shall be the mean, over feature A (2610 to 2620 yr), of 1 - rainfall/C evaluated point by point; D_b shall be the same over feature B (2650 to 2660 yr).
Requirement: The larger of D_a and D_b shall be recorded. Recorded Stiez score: 0.01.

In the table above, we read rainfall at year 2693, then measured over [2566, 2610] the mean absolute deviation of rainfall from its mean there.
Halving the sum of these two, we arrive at 0.639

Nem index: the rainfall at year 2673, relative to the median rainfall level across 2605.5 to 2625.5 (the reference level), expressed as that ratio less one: -0.078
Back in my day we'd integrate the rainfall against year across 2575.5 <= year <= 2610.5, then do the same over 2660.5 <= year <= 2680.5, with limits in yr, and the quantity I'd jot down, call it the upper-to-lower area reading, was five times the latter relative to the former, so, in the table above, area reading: 2.8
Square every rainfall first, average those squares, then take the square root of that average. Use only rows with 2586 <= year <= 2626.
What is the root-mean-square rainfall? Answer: 1.30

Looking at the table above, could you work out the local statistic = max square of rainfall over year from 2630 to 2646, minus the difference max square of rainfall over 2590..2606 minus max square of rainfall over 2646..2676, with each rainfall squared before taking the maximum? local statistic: 1.55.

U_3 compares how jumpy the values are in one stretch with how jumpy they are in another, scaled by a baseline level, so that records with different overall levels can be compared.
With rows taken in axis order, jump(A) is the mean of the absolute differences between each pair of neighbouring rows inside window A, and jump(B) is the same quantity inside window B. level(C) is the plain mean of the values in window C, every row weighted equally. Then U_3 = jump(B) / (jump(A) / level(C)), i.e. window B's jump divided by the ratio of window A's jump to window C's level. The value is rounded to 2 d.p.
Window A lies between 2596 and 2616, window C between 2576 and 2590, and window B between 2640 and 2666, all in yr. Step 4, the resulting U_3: 0.54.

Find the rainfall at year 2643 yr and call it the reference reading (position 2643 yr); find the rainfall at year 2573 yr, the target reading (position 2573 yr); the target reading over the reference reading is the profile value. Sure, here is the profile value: 1.06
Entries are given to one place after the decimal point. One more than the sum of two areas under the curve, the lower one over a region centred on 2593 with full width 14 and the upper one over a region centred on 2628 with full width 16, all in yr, 40.5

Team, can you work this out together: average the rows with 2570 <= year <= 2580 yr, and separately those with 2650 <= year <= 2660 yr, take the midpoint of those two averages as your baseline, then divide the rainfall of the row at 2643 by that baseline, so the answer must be 1.00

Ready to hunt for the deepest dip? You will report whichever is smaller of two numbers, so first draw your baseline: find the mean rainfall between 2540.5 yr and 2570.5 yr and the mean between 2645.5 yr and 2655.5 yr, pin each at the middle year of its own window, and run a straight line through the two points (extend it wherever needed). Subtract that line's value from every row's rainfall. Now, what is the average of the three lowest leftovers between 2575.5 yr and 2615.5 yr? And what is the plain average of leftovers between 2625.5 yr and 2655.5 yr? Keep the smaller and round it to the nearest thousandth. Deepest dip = -0.060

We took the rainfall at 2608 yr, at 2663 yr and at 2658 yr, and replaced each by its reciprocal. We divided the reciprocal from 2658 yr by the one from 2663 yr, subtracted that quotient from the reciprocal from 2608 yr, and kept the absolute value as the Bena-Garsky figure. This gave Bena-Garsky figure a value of 0.21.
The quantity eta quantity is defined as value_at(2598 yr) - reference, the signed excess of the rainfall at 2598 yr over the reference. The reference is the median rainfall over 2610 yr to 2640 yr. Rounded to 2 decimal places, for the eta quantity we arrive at 0.04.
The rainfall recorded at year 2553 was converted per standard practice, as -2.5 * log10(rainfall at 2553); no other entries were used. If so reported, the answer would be -0.372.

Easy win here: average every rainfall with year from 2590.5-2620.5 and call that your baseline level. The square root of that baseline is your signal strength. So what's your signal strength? 1.14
